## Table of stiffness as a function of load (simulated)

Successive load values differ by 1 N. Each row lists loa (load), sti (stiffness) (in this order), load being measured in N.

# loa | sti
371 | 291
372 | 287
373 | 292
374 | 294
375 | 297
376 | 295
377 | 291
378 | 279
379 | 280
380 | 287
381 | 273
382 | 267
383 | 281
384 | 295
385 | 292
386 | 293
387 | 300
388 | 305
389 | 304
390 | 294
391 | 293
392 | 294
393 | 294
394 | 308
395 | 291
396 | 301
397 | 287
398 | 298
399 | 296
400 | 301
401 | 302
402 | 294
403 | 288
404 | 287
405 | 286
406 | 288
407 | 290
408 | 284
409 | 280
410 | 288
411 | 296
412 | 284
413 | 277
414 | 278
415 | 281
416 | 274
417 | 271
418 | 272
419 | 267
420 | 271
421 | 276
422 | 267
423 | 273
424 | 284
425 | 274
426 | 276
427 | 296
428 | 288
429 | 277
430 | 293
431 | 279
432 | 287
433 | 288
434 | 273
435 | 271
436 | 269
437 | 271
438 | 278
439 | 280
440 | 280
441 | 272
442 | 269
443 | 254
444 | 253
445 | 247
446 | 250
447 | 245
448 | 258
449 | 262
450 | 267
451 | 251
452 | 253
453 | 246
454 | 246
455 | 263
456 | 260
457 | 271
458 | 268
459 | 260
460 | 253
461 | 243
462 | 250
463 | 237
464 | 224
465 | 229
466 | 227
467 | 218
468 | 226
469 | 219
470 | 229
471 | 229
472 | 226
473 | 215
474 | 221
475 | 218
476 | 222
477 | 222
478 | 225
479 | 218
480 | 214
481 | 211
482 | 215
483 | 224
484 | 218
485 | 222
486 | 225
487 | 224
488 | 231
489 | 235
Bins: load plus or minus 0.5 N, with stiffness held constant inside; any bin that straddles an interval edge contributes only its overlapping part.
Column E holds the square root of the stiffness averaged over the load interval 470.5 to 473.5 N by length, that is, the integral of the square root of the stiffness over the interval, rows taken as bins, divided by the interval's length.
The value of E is 14.9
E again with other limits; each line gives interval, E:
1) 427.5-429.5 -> 16.8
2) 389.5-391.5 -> 17.1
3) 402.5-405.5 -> 16.9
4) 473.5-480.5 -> 14.8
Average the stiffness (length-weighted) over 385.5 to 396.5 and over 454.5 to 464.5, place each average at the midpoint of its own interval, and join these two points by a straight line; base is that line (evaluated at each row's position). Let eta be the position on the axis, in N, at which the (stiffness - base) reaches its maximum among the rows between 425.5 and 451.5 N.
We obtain 427 N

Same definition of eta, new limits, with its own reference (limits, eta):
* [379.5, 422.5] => 394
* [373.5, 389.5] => 388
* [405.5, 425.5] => 411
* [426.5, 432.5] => 427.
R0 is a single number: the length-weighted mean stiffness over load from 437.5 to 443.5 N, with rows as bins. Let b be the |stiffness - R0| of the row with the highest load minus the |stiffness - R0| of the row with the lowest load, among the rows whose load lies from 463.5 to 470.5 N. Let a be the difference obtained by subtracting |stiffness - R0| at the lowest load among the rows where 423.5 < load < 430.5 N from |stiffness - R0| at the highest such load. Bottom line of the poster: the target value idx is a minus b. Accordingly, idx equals 14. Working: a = 9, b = -5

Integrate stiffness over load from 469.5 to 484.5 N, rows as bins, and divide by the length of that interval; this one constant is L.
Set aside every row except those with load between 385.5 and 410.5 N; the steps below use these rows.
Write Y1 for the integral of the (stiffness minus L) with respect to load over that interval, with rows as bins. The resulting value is 1834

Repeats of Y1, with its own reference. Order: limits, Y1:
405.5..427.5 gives 1297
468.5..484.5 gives -1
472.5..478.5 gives 0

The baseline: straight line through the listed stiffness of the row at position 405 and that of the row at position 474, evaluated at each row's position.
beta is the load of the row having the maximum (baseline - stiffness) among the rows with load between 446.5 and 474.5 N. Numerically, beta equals 467 N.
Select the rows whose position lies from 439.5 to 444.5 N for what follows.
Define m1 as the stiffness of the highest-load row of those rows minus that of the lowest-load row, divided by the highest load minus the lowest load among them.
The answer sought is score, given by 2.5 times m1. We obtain -17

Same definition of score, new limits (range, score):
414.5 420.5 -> -5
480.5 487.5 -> 5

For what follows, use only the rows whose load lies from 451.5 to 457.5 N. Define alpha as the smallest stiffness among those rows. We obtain 246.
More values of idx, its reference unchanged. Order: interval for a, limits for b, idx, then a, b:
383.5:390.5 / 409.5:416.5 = 13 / -1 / -14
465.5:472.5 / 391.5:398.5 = -3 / 1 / 4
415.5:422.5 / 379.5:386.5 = -3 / 3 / 6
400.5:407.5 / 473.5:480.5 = -19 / -12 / 7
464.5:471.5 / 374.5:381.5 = 24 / 0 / -24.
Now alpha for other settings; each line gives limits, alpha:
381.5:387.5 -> 267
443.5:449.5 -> 245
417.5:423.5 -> 267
